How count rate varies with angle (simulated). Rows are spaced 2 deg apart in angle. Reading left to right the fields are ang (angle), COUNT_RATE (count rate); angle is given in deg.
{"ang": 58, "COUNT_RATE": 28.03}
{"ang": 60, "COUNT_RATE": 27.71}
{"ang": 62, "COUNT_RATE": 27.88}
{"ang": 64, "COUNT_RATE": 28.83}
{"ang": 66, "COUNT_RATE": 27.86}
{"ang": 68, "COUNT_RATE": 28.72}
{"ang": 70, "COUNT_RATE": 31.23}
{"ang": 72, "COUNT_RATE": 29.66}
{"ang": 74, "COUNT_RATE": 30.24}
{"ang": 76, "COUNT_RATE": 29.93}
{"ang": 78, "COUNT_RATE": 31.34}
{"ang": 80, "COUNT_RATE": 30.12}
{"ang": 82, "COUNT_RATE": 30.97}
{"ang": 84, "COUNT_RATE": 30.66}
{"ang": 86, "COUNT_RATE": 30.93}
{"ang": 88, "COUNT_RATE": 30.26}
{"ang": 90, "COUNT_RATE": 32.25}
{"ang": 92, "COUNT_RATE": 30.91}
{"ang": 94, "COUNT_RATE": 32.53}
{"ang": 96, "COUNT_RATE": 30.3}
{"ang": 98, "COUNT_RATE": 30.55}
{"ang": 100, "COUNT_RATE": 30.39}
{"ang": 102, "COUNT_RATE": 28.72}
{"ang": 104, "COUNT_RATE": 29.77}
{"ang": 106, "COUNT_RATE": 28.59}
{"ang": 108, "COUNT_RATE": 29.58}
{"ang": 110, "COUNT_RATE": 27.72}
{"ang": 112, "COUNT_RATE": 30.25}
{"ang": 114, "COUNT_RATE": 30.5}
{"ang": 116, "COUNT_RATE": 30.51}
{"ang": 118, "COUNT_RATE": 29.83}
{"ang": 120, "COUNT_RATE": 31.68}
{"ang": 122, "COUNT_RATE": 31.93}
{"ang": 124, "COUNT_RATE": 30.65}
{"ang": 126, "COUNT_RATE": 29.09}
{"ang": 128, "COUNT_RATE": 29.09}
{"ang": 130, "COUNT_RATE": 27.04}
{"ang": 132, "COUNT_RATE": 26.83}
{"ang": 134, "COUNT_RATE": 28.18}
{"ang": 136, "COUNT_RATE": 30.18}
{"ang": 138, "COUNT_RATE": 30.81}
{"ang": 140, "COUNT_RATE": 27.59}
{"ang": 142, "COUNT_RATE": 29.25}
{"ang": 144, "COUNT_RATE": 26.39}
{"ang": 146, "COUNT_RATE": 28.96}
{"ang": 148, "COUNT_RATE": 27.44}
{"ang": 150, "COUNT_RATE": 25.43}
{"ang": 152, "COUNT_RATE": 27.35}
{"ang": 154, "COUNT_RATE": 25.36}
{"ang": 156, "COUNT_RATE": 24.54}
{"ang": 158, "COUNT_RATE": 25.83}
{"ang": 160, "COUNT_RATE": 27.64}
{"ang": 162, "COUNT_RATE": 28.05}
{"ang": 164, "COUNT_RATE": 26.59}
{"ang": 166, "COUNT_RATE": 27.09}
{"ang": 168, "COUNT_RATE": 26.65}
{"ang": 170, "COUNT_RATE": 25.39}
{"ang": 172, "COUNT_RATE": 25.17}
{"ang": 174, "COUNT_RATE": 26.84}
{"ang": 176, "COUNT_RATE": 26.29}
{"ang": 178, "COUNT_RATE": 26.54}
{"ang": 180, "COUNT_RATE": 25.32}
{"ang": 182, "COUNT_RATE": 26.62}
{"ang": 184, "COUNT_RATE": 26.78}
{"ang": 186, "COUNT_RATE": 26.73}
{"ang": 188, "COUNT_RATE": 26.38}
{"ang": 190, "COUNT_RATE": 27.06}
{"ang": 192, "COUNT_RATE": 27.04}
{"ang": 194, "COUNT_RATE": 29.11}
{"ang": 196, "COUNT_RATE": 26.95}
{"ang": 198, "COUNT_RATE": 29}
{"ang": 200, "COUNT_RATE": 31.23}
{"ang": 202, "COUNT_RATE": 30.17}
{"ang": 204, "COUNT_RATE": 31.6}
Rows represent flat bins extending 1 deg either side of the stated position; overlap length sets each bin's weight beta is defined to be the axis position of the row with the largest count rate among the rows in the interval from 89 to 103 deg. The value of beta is 94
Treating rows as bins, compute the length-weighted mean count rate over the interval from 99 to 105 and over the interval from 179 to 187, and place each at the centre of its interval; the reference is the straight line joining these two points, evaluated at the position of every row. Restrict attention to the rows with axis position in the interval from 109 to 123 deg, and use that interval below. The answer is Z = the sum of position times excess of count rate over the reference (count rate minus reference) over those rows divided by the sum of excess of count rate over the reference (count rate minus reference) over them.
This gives 119.8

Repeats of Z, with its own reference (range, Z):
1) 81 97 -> 90.8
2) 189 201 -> 196.8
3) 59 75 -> 64.4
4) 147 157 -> 153.3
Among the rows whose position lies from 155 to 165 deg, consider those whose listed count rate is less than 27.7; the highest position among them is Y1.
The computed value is 164 deg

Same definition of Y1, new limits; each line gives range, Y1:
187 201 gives 196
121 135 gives 132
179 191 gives 190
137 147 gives 144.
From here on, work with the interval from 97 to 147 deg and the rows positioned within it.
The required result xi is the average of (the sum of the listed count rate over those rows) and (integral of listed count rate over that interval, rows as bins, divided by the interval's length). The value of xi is 382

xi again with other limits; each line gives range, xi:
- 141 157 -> 121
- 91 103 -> 107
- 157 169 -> 94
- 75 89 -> 122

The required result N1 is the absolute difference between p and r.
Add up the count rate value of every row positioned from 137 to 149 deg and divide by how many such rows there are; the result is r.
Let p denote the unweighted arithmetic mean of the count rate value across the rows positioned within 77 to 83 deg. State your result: 2.40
